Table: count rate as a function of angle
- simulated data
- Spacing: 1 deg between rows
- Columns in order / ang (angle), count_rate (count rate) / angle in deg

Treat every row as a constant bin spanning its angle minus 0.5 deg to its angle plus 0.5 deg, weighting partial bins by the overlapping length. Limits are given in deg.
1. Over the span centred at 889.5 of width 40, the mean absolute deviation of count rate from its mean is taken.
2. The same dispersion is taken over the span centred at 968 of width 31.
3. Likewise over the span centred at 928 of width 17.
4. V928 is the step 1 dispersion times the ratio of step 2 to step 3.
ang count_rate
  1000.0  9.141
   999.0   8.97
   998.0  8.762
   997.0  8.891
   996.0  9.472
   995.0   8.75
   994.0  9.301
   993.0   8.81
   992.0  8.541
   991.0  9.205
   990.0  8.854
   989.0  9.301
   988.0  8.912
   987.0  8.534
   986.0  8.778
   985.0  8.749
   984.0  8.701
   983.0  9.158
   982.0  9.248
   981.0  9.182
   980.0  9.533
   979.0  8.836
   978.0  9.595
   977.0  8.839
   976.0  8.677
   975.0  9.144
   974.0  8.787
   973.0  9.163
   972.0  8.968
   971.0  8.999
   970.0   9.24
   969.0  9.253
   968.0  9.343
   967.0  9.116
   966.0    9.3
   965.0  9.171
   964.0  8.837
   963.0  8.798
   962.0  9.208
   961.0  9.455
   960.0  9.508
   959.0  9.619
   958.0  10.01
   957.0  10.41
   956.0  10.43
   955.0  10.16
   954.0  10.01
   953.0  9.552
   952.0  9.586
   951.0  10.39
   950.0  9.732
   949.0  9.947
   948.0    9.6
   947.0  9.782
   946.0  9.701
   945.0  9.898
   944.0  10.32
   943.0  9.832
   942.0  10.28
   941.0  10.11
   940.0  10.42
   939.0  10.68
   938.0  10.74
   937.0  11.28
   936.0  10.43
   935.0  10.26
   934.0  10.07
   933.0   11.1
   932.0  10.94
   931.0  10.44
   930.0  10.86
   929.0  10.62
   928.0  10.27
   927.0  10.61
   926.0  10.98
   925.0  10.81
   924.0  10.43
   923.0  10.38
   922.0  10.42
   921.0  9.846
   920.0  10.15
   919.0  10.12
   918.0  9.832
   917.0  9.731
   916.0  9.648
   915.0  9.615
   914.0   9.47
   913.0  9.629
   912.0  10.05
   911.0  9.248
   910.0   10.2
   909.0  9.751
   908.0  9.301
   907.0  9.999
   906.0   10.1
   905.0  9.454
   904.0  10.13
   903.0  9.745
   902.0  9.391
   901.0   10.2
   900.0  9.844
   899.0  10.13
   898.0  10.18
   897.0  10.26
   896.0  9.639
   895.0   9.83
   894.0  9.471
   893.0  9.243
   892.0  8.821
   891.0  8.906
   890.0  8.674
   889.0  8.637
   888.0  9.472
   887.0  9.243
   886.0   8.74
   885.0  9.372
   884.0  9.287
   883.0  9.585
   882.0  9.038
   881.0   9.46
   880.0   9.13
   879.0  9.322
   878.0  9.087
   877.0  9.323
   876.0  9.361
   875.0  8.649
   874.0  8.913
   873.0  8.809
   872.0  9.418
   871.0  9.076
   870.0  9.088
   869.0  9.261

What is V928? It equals 0.48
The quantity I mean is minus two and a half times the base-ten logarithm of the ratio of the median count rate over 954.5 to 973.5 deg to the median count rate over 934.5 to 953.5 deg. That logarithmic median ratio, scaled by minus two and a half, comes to 0.10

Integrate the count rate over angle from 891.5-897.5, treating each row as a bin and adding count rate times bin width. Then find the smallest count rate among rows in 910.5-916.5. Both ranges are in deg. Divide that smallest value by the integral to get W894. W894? 0.161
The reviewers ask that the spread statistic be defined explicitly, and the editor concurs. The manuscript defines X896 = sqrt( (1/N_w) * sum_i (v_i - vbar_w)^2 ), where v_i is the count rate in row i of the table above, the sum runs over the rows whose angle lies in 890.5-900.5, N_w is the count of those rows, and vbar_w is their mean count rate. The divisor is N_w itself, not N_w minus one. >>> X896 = 0.49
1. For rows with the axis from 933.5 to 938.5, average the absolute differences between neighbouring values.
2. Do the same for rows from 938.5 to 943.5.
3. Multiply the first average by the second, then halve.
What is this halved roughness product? 0.06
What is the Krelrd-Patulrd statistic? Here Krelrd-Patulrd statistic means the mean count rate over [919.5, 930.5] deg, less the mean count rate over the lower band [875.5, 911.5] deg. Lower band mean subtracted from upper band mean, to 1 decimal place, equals 1.0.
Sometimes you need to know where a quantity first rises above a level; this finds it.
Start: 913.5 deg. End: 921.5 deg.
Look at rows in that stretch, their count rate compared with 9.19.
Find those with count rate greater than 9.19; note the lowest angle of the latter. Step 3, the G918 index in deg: 914.0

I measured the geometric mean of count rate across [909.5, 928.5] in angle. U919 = 10.1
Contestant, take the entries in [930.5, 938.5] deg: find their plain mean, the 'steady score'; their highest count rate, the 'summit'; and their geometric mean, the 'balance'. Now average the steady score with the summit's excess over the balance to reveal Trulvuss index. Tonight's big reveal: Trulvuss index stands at 5.64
